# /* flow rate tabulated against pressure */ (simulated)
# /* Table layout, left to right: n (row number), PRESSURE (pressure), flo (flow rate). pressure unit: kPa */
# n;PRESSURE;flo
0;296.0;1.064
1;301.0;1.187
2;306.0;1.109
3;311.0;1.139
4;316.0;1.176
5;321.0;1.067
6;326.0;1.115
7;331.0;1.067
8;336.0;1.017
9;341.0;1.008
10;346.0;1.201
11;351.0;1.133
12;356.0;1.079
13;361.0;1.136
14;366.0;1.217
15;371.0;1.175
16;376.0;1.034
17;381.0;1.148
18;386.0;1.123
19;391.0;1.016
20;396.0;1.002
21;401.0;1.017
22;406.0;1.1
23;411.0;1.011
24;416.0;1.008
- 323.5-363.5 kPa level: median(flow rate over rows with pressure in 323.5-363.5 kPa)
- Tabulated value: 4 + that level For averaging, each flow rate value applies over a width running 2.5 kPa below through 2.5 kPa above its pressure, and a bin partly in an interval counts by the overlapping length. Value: 5.10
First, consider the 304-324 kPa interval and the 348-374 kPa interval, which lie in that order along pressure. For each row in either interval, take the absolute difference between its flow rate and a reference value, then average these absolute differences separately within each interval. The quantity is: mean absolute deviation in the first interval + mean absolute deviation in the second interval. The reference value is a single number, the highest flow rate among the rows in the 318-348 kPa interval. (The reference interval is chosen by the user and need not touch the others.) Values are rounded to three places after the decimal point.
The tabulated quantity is 0.138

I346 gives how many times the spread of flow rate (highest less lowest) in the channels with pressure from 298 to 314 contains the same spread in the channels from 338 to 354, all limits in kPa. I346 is 0.4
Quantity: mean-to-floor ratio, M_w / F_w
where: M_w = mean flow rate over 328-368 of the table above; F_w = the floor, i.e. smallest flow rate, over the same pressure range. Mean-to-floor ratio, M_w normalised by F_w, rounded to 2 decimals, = 1.10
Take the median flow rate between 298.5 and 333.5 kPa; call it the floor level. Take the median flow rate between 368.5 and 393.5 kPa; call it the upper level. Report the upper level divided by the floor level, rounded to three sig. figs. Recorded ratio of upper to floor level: 1.01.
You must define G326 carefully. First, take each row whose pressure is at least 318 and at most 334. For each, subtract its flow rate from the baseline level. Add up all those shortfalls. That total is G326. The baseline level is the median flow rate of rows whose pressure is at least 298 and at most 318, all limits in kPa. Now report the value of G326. 0.22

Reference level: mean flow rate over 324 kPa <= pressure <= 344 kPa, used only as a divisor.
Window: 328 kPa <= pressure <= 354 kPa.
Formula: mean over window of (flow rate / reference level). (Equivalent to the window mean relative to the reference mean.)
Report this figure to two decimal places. 1.03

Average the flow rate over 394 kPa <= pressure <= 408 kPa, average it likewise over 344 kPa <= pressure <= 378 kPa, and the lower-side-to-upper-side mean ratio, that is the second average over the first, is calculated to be 1.10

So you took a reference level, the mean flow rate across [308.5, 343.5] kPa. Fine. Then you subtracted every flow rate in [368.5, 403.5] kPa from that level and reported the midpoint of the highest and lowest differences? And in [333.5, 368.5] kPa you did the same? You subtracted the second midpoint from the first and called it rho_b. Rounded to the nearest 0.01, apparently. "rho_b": 0.02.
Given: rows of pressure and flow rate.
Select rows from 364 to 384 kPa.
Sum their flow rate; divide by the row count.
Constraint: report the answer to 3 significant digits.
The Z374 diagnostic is 1.14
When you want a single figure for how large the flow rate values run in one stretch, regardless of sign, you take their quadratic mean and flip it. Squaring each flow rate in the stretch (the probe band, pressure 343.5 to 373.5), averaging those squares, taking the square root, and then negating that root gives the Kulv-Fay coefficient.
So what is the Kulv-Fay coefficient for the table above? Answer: -1.16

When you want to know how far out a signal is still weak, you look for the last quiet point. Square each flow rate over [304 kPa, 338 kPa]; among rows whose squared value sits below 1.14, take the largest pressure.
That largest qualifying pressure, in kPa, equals 336.0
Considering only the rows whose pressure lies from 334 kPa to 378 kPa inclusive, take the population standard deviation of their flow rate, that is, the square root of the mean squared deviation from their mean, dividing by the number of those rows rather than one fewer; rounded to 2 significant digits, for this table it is 0.075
